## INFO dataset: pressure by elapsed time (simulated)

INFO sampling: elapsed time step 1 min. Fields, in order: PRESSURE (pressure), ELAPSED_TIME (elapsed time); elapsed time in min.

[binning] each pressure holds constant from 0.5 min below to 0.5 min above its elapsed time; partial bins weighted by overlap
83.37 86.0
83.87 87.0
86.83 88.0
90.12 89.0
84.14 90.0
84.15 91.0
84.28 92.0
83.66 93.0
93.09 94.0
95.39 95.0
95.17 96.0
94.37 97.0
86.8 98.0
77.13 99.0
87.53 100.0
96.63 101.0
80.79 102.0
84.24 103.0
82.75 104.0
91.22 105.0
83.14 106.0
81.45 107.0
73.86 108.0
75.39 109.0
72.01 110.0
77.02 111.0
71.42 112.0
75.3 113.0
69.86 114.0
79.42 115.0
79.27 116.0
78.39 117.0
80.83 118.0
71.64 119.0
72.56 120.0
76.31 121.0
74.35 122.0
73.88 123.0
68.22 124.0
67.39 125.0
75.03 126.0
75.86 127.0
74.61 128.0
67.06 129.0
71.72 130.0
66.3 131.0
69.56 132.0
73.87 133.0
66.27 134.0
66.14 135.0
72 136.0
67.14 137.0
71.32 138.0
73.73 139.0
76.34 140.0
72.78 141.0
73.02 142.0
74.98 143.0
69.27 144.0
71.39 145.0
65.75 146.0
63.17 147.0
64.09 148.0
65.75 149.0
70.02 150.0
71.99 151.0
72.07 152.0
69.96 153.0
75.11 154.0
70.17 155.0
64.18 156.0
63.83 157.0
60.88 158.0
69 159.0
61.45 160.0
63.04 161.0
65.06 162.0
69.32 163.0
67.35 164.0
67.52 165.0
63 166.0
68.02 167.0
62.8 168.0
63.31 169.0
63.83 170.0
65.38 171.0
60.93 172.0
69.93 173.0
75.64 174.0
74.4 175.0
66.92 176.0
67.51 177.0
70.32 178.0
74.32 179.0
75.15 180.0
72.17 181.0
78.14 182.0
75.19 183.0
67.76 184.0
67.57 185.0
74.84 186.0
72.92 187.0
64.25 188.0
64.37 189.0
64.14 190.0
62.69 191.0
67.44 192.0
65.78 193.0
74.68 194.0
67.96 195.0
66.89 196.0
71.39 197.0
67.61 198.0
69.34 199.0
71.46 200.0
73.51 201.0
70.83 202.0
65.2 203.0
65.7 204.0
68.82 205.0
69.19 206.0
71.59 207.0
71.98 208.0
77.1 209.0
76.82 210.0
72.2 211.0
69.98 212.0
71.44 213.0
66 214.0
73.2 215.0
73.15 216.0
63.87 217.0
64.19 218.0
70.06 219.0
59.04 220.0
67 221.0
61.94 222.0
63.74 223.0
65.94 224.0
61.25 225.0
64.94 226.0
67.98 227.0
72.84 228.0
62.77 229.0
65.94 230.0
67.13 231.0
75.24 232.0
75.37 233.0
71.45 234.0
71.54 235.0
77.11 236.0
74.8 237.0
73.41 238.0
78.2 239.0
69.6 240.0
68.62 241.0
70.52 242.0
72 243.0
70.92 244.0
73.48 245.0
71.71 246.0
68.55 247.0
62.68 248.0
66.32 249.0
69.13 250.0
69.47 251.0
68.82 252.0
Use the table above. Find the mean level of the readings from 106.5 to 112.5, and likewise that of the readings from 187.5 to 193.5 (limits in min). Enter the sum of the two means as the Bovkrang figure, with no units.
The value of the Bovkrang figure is 140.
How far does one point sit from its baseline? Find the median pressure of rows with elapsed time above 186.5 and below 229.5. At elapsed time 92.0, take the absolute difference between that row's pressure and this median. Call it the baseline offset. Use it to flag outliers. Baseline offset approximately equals 16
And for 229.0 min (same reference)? 5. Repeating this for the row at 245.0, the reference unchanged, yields 6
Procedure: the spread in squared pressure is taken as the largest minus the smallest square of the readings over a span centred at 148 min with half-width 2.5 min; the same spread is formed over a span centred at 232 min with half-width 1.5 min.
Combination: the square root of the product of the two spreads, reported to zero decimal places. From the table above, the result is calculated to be 1035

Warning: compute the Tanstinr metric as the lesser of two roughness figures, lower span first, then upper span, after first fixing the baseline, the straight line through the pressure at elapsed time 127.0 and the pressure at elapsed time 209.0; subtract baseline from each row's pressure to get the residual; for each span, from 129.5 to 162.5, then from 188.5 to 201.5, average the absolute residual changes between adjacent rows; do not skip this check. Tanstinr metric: 3.2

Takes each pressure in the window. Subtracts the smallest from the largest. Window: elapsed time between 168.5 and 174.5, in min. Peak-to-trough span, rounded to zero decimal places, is 15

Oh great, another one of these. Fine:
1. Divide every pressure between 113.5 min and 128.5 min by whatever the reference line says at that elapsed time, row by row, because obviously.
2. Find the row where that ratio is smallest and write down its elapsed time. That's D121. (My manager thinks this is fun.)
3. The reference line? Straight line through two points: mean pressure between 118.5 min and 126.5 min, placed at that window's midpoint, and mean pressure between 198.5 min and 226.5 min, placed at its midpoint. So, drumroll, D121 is 125.0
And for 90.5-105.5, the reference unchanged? 99.0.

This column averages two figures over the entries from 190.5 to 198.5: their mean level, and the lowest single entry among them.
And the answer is 65.4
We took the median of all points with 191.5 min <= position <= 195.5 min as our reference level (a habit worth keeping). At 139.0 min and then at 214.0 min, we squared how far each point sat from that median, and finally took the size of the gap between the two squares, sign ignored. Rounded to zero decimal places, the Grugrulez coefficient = 33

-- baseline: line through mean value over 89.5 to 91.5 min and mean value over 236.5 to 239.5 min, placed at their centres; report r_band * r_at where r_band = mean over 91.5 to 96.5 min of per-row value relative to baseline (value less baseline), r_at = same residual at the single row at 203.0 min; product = -79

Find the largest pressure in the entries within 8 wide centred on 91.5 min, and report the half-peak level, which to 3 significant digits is 47.7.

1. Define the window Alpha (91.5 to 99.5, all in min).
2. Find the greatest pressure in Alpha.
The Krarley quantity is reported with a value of 95.39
